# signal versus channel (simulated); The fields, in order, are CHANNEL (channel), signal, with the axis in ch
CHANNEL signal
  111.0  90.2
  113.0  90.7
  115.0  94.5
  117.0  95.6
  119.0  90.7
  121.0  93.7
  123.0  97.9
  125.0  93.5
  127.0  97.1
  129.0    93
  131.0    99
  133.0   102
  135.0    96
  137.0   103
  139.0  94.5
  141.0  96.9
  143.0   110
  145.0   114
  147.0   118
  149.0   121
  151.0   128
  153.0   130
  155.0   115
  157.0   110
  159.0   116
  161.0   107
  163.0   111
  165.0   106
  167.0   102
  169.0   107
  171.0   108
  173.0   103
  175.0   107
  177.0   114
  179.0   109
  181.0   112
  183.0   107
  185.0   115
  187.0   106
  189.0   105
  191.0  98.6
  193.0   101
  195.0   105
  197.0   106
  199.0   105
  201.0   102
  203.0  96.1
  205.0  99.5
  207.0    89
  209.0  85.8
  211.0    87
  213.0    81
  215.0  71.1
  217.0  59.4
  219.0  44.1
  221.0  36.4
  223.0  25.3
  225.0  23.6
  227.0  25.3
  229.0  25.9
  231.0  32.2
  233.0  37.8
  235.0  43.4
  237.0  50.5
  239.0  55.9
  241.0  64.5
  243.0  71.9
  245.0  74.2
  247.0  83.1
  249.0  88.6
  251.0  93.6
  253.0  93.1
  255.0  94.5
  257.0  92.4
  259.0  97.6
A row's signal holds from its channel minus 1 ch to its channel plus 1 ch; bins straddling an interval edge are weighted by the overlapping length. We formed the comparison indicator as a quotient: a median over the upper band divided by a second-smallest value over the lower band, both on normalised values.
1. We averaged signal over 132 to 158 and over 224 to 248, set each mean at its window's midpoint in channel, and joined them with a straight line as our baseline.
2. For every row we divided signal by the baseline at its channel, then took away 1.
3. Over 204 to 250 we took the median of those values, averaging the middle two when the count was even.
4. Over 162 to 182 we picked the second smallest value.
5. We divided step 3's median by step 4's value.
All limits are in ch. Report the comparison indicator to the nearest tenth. 1.4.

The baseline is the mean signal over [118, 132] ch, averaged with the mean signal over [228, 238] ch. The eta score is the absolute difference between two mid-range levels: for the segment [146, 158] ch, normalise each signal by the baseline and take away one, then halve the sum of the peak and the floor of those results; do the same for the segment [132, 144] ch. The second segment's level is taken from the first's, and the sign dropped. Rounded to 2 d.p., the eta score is 0.27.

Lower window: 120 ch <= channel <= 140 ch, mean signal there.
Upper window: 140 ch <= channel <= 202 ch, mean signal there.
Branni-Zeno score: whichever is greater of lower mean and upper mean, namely 110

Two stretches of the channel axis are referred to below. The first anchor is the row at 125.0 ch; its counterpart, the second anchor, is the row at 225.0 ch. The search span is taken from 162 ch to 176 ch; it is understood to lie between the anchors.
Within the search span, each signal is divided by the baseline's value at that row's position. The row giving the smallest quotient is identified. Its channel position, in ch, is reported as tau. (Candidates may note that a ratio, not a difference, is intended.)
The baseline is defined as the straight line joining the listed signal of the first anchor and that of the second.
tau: 167.0 ch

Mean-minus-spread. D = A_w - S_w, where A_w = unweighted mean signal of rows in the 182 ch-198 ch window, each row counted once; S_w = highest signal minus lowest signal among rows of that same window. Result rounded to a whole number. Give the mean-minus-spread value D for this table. 89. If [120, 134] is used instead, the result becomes 88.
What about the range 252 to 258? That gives 91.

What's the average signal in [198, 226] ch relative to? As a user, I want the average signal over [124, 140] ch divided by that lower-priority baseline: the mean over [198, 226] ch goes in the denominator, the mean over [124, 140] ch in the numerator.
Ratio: 1.35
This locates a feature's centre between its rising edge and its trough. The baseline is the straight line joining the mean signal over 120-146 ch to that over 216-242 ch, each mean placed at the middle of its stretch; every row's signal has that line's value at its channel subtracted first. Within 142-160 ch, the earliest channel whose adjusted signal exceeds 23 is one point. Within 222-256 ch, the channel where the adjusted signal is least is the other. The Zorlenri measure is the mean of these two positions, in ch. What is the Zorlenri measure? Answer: 186 ch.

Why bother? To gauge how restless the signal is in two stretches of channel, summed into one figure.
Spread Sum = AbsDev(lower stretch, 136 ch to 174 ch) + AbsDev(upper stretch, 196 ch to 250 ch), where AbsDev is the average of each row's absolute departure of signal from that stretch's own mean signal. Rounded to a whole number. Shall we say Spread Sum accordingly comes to 31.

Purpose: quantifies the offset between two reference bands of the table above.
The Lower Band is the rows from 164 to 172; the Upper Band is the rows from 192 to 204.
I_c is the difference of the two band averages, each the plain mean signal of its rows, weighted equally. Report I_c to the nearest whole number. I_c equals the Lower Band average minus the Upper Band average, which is 3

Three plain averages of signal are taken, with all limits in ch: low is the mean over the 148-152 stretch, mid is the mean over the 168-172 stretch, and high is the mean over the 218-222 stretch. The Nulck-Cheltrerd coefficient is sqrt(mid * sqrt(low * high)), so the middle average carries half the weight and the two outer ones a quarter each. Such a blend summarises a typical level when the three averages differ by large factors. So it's 87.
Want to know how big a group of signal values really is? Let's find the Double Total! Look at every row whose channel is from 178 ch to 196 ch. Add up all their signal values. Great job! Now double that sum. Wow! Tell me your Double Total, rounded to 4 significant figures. 1917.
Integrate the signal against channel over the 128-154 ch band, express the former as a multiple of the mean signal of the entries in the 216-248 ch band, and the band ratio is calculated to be 60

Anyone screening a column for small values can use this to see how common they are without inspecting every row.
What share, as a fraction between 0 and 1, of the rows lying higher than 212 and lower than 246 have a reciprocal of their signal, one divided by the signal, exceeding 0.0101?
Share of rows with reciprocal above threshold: 1.00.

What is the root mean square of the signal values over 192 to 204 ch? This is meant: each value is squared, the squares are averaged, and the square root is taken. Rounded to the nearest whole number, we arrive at 103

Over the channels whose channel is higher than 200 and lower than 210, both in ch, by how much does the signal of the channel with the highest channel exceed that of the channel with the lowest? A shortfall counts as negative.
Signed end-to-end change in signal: -16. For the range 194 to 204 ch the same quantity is -9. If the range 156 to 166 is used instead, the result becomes -4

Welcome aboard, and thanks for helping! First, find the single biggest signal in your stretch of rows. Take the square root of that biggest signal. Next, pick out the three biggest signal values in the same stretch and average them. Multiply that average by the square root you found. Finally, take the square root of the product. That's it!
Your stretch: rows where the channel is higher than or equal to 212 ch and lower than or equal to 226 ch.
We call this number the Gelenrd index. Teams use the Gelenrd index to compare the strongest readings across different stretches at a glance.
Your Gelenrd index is 25.2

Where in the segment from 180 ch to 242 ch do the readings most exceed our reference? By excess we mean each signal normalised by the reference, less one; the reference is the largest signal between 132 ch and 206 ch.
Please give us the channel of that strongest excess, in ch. 185.0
